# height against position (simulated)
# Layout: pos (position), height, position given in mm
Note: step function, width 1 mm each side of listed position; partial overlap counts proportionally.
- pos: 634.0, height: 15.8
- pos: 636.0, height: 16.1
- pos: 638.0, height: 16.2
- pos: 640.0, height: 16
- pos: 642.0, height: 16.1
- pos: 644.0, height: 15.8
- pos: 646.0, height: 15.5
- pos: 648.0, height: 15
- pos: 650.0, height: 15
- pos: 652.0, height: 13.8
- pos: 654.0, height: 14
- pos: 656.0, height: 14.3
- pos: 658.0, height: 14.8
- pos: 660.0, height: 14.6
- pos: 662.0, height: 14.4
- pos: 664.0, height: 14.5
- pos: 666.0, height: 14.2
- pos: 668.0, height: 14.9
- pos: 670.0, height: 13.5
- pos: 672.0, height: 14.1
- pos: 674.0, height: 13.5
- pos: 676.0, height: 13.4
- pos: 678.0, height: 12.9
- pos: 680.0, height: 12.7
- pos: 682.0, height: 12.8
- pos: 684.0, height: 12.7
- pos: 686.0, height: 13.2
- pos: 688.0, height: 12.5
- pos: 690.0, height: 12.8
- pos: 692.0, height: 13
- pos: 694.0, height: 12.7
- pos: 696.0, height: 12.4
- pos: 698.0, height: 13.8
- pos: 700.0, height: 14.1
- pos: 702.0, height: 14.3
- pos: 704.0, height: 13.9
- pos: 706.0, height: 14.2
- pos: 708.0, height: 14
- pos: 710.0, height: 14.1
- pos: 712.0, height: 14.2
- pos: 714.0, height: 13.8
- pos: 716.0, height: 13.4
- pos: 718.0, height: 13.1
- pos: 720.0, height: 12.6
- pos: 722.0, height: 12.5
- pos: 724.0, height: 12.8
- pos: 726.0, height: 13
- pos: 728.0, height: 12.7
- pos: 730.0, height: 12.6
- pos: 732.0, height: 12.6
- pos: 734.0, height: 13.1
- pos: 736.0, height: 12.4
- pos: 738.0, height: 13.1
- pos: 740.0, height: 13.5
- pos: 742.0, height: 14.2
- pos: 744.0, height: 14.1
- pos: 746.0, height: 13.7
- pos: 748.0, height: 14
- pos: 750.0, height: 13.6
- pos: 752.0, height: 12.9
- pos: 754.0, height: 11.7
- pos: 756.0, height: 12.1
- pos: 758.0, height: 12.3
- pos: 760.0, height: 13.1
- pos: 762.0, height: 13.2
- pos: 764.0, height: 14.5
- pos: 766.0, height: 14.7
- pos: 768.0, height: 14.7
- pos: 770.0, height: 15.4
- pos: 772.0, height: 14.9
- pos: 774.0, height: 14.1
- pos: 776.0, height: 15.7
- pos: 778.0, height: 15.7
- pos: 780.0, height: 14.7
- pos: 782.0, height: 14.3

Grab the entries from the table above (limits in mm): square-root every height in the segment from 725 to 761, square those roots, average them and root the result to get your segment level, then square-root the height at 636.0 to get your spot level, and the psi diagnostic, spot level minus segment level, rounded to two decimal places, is 0.40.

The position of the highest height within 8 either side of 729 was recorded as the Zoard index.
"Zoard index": 734.0 mm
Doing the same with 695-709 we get 702.0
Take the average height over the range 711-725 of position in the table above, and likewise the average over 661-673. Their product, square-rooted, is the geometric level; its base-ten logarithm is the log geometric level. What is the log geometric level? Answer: 1.137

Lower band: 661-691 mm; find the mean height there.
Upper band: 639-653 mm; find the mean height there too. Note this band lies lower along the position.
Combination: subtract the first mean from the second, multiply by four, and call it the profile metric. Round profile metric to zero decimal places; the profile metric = 7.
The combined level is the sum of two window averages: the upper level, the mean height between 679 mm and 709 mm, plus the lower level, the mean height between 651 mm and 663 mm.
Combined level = 27.6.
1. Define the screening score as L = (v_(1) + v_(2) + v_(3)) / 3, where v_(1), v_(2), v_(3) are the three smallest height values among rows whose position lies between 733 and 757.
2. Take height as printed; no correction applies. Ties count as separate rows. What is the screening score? 12.1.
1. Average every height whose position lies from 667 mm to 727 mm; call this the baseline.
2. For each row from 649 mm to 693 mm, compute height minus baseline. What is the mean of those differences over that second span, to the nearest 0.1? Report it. 0.3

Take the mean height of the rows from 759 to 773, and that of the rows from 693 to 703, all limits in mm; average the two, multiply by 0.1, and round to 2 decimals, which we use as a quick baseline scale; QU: 1.39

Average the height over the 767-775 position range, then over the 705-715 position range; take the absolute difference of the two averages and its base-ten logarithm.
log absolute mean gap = -0.15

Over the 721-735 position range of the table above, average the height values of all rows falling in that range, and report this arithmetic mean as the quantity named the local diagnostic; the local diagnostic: 12.8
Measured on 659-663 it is 14.5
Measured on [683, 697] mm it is 12.8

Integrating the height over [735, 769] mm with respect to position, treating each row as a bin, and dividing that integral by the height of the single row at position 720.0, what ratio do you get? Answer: 36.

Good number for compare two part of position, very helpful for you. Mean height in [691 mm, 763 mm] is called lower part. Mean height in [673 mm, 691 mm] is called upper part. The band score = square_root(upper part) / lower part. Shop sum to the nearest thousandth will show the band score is 0.272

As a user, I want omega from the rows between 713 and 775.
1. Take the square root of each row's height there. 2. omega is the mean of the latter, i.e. 3.65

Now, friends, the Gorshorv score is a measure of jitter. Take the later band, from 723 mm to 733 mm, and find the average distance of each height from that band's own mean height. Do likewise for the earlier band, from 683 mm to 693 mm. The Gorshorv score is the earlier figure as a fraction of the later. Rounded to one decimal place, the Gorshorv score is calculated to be 1.6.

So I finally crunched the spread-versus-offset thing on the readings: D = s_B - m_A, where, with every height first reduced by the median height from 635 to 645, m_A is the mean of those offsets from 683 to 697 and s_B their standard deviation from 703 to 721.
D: 3.9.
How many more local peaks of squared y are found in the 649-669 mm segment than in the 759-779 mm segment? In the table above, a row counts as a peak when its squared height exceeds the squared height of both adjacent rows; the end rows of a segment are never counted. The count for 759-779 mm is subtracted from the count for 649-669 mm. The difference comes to 1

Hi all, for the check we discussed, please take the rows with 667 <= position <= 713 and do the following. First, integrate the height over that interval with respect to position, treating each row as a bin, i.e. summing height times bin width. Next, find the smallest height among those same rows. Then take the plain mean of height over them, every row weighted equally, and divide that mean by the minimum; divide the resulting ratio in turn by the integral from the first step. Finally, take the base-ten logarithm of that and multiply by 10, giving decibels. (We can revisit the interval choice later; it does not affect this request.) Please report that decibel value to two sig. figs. -28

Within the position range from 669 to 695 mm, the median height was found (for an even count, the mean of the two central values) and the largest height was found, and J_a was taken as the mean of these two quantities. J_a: 13.5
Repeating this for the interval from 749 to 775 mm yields 14.5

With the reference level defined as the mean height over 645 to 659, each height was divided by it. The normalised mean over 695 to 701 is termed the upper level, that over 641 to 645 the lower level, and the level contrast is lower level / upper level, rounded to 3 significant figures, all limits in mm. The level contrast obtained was 1.19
